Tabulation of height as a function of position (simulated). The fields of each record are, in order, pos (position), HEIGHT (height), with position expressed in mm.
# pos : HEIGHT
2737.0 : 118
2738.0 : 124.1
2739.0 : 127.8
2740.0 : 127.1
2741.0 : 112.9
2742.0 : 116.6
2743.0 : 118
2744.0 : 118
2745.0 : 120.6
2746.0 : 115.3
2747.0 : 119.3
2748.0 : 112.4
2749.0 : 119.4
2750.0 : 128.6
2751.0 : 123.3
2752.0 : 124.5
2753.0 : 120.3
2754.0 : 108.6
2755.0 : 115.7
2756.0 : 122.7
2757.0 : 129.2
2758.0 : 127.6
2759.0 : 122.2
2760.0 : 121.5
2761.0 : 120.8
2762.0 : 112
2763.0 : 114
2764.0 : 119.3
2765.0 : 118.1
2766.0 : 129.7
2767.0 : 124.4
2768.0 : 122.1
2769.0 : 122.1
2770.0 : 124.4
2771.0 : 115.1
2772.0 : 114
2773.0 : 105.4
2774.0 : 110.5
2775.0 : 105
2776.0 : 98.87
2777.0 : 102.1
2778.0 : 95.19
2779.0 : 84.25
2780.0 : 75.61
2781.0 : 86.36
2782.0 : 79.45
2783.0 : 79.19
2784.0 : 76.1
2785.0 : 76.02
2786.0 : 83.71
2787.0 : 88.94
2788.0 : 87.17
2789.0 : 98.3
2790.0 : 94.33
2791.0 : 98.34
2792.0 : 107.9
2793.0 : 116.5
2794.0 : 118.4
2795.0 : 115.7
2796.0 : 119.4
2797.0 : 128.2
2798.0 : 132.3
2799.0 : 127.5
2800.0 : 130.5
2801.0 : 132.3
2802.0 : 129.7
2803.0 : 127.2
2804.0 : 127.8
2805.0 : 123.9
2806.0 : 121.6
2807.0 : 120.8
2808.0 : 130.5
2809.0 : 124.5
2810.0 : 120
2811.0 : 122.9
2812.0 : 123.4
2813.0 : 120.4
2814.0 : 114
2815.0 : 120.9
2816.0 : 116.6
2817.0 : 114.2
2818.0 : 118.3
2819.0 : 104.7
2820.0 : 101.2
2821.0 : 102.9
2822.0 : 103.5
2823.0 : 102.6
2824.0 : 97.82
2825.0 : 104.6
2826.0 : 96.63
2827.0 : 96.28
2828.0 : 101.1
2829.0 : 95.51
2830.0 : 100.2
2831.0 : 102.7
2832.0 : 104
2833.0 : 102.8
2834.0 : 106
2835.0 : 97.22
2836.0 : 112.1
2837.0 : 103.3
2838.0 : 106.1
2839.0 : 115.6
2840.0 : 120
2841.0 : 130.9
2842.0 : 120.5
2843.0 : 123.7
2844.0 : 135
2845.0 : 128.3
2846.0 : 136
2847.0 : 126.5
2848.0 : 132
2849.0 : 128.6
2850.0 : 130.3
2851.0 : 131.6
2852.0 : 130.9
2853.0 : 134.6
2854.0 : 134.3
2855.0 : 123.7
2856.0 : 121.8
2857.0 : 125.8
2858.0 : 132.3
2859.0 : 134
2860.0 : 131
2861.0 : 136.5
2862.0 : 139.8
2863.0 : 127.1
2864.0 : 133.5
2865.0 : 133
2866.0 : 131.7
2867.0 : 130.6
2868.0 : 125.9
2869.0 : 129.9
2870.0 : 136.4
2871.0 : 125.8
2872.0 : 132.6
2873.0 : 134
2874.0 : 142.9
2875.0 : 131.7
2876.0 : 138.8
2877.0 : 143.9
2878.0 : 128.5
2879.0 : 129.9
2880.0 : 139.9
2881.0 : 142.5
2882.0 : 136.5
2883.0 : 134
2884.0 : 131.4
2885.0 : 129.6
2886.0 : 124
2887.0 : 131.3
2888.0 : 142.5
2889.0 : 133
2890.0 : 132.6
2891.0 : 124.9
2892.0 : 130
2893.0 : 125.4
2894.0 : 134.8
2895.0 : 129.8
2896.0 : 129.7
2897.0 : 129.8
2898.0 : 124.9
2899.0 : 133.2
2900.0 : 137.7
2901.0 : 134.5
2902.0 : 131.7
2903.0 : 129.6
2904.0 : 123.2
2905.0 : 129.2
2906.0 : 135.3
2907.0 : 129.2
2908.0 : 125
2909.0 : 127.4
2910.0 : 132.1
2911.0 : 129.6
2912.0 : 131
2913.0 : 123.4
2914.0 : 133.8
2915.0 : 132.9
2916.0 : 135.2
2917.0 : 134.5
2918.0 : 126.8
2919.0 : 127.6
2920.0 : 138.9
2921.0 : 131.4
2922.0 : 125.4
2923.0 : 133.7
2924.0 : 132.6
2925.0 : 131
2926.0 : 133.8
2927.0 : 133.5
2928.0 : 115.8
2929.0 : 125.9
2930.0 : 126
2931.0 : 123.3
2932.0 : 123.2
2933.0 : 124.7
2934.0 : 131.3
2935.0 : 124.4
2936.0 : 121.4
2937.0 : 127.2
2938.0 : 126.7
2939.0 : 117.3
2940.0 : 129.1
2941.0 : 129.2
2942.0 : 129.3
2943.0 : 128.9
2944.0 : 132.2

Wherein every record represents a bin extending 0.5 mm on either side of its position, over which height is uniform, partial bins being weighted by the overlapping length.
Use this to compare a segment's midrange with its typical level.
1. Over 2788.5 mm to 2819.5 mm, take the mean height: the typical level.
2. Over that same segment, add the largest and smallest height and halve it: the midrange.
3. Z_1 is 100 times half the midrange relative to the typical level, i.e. 47.5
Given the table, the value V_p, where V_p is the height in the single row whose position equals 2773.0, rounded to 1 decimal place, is 105.4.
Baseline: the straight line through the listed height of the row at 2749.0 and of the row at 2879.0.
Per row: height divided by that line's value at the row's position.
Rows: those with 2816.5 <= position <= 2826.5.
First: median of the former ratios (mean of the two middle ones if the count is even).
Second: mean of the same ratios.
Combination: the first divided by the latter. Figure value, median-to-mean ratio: 0.99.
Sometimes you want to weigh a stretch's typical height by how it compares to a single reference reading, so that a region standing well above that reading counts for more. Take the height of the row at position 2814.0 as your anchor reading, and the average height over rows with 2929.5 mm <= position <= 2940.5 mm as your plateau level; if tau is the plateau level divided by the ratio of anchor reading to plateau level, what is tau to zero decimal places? 137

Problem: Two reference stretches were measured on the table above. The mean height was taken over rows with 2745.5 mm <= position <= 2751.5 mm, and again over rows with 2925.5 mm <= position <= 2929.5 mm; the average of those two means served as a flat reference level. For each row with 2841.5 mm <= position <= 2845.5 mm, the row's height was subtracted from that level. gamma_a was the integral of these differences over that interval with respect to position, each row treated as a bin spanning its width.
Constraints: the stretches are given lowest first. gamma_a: -14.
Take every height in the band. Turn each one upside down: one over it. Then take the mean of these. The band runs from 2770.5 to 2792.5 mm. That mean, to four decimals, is 0.0109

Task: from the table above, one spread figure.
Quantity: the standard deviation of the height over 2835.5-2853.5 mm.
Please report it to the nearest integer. 10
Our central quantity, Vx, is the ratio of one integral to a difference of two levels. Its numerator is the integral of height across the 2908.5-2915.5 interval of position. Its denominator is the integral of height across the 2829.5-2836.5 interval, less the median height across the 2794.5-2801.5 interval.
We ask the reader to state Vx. 1.53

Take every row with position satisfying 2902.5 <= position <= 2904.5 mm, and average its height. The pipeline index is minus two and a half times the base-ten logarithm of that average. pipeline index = -5.25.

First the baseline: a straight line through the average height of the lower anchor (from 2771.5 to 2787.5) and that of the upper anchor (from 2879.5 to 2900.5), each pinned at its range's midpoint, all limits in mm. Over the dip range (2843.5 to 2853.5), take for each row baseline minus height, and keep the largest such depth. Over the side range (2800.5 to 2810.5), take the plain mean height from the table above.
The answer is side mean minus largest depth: 136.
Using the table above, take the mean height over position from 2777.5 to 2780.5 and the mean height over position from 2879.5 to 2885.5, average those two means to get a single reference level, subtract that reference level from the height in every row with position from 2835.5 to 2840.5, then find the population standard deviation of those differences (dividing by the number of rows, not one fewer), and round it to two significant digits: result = 6.1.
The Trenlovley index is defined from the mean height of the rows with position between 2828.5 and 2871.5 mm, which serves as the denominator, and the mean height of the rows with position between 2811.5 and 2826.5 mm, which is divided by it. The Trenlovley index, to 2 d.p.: 0.89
